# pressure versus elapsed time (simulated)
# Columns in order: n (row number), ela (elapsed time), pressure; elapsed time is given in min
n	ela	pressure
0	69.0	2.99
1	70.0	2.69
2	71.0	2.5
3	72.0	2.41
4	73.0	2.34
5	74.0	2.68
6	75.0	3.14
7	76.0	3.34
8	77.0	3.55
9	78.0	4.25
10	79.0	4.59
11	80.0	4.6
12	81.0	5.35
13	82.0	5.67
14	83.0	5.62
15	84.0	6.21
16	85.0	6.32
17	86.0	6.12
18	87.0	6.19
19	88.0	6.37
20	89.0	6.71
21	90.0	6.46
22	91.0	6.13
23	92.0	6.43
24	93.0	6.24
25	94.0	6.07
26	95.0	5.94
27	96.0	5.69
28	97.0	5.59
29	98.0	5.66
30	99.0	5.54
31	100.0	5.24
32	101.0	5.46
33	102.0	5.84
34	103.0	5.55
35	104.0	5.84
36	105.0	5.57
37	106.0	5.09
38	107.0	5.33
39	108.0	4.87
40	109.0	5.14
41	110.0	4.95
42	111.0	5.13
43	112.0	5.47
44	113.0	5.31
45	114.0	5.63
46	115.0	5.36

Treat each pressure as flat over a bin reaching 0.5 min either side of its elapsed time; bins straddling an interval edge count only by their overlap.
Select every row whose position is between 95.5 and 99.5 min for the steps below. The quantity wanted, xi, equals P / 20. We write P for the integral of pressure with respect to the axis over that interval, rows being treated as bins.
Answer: 1.12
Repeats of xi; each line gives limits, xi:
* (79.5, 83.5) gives 1.06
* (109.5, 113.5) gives 1.04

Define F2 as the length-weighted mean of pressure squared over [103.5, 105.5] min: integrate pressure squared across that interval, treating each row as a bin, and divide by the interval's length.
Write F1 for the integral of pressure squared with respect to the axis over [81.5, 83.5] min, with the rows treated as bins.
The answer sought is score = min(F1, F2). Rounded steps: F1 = 64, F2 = 33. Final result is 33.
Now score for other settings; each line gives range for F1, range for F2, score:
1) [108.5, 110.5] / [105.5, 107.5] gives 27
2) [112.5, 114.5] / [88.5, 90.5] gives 43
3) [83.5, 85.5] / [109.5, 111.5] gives 25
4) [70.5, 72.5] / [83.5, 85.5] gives 12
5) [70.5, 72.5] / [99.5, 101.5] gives 12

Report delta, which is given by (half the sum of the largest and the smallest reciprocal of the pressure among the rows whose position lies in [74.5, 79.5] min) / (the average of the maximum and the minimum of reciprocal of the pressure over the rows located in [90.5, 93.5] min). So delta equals 1.68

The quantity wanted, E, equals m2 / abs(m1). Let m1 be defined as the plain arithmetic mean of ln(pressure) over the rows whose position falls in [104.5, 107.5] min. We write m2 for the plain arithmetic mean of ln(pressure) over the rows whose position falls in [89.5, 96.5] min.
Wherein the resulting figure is 1.08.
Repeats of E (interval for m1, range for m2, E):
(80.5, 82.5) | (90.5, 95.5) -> 1.07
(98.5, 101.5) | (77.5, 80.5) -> 0.89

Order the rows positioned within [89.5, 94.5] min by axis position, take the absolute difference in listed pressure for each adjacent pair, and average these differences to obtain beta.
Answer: 0.25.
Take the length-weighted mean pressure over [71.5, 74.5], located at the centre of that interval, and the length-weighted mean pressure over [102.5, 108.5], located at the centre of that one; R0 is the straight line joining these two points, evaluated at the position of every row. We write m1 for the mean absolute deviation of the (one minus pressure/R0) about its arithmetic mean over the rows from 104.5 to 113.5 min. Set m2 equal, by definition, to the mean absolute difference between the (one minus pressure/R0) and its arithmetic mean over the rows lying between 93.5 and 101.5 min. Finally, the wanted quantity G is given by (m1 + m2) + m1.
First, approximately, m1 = 0.04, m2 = 0.09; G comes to 0.18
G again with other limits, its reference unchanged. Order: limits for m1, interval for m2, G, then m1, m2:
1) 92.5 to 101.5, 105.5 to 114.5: 0.24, 0.11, 0.03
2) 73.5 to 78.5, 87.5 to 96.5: 0.32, 0.10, 0.12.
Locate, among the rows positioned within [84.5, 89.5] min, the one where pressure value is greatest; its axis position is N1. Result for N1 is 89.0 min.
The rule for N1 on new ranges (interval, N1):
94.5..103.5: 95.0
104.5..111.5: 105.0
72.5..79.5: 79.0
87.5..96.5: 89.0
